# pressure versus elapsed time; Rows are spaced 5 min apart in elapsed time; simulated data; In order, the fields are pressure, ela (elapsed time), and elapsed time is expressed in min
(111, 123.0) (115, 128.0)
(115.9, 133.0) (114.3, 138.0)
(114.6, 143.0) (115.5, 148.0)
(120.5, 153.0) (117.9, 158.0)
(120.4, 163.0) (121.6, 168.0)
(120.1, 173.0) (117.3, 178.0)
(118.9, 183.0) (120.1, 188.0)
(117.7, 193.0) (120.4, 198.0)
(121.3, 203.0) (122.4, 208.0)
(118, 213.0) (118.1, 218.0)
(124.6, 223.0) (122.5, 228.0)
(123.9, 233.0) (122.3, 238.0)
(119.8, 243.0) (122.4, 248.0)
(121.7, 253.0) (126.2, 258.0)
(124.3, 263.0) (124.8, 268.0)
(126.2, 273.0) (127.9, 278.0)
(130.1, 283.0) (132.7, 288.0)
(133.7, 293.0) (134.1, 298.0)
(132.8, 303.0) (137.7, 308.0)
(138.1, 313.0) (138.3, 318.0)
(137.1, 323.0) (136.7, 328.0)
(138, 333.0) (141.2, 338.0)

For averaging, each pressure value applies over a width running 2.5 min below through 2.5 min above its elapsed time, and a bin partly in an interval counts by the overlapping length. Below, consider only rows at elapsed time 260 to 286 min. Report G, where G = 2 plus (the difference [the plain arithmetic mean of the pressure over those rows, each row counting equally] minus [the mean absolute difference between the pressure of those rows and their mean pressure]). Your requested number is 127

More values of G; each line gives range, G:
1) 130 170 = 117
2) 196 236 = 121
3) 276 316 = 133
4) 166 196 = 120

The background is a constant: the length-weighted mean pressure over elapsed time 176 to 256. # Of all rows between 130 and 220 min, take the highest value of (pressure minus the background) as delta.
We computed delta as 2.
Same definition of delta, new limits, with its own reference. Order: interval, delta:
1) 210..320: 18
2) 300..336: 18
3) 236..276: 5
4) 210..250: 4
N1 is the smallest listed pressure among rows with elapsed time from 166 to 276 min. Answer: 117.3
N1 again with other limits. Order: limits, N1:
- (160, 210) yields 117.3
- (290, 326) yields 132.8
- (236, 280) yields 119.8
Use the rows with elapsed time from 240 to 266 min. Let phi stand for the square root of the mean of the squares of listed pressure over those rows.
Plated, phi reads 123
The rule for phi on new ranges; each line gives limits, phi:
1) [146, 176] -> 119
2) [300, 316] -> 136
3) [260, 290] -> 128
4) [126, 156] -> 116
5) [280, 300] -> 133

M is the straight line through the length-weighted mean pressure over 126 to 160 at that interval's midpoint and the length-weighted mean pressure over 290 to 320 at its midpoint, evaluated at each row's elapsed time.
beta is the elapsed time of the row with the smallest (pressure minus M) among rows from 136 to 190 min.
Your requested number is 178.0 min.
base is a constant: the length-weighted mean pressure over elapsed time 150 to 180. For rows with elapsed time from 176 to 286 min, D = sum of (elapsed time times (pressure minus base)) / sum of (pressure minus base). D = 263.3 min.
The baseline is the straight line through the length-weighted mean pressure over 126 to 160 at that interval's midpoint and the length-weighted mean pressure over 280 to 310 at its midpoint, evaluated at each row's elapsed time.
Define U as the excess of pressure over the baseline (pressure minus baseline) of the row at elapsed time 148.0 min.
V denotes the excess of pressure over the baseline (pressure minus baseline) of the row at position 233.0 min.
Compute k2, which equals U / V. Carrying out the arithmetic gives 0.5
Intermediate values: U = -1.3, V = -2.5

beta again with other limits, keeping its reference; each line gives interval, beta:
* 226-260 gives 243.0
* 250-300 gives 253.0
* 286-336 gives 303.0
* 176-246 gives 243.0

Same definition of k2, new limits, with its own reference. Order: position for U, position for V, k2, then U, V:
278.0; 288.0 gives -26.2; -3.5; 0.1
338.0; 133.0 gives 3.8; 3.0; 0.8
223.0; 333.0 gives -1.8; -0.6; 0.4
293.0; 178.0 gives -0.2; 0.6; -2.9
